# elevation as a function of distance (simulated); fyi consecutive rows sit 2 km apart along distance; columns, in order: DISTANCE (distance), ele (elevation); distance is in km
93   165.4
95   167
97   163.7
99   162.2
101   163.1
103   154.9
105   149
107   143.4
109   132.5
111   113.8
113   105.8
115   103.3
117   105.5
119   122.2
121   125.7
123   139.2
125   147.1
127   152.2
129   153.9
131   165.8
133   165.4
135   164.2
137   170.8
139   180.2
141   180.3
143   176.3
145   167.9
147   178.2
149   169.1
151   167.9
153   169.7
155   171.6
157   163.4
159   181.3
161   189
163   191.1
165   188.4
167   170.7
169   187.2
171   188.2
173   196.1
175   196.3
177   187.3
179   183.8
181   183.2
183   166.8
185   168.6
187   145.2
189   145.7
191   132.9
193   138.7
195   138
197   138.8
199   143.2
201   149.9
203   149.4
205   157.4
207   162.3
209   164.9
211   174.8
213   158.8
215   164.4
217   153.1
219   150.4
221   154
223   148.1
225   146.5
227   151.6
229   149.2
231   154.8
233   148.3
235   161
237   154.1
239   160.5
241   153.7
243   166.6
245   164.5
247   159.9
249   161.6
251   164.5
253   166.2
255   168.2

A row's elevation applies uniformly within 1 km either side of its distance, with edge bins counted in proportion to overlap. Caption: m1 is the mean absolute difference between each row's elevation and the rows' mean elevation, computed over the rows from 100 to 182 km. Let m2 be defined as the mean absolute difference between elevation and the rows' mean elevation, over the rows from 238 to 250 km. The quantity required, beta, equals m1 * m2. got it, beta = 64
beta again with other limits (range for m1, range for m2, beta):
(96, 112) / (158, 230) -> 223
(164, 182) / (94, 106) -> 27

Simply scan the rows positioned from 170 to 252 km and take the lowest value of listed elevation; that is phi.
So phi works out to 132.9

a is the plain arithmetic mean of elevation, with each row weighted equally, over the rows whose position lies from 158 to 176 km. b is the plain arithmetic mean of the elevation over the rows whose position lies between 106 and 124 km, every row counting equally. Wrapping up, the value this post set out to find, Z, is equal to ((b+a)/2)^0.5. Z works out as 12.4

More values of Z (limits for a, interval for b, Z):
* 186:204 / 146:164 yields 12.6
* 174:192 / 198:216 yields 12.8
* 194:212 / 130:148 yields 12.8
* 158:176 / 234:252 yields 13.2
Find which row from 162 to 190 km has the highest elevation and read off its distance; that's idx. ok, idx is 175 km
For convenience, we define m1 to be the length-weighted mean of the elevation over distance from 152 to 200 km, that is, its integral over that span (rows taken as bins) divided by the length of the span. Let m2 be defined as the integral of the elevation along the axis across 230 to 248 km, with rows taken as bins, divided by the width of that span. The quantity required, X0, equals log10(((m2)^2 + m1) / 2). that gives 4.10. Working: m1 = 169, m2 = 158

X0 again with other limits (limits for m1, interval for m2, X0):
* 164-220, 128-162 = 4.17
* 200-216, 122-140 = 4.11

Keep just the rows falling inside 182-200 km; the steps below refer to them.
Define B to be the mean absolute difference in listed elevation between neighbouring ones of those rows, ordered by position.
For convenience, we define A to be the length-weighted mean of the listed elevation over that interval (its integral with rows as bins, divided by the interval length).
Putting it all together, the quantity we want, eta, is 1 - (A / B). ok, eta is -22.3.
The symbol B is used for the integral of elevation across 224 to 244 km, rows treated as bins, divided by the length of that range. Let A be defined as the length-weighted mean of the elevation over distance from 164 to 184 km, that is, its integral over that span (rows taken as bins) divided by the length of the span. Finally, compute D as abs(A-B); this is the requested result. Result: 30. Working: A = 185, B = 155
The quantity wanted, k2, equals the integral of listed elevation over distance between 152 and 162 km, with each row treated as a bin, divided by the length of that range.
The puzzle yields 175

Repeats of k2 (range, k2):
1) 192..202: 142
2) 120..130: 144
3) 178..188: 170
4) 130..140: 169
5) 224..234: 150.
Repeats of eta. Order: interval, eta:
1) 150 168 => -22.6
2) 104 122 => -13.4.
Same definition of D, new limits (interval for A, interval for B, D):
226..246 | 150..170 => 22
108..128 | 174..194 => 40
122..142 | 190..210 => 14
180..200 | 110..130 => 23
